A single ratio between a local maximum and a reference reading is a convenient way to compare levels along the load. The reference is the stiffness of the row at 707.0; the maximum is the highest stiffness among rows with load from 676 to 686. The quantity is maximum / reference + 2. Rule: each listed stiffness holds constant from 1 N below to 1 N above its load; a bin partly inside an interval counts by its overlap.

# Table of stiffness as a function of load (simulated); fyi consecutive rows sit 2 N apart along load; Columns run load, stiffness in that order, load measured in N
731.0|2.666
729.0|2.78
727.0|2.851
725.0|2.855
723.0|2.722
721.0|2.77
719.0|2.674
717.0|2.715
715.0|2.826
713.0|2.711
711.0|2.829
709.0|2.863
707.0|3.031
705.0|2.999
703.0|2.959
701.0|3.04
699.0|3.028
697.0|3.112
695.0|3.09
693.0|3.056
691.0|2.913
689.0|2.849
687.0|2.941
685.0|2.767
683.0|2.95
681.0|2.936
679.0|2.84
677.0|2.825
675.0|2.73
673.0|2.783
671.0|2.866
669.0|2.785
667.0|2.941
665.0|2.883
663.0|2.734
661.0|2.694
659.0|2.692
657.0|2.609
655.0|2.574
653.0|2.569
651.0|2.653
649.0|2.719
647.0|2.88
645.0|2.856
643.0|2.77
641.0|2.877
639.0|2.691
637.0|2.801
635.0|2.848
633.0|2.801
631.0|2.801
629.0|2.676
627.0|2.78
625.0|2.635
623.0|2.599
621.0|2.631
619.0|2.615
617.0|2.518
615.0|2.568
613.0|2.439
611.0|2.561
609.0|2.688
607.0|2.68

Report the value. 2.97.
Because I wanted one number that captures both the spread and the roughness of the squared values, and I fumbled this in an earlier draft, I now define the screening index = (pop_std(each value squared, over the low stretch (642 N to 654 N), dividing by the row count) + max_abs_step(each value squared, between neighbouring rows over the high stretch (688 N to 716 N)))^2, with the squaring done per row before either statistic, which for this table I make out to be 2.51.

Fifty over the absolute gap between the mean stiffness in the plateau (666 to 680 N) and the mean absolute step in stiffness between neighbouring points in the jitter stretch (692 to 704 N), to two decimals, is 18.00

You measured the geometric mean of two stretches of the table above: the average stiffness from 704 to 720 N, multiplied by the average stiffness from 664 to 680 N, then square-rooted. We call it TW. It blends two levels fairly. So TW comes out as 2.83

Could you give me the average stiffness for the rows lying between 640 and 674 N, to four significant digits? 2.758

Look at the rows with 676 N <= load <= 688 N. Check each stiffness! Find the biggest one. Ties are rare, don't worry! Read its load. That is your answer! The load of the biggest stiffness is 683.0 N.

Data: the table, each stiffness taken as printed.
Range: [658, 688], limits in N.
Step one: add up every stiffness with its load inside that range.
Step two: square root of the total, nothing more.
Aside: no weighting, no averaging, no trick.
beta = 6.51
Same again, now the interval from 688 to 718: 6.63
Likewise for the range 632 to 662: 6.41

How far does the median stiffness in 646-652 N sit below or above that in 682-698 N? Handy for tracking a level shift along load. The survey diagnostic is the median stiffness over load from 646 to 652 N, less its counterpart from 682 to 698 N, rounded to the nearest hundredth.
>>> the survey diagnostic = -0.23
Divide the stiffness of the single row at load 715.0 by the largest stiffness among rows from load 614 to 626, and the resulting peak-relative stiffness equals 1.07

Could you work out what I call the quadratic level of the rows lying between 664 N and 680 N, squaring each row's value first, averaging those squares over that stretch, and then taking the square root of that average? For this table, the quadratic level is 2.83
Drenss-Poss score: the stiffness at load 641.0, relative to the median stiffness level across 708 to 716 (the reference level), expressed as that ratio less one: 0.018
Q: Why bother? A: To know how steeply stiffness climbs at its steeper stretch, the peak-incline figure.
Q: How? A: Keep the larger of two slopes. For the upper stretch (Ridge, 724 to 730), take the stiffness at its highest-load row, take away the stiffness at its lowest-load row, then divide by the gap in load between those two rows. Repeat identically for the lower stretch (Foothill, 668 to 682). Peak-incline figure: 0.013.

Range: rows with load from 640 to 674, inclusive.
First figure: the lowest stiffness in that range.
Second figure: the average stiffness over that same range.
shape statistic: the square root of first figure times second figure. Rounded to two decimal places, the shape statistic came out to 2.66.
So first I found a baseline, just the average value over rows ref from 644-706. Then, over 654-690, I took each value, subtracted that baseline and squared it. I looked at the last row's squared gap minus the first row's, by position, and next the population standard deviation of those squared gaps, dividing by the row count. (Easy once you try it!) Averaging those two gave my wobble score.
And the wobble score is -0.028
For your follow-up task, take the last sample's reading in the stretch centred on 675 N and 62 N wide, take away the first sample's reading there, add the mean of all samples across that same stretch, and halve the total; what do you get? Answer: 1.50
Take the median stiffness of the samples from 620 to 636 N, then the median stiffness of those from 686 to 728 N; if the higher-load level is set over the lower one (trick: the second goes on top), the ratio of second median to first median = 1.05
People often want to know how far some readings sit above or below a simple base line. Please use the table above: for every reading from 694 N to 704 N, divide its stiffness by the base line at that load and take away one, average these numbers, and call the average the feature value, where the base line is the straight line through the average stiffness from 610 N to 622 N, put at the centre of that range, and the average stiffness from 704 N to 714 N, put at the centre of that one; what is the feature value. 0.07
